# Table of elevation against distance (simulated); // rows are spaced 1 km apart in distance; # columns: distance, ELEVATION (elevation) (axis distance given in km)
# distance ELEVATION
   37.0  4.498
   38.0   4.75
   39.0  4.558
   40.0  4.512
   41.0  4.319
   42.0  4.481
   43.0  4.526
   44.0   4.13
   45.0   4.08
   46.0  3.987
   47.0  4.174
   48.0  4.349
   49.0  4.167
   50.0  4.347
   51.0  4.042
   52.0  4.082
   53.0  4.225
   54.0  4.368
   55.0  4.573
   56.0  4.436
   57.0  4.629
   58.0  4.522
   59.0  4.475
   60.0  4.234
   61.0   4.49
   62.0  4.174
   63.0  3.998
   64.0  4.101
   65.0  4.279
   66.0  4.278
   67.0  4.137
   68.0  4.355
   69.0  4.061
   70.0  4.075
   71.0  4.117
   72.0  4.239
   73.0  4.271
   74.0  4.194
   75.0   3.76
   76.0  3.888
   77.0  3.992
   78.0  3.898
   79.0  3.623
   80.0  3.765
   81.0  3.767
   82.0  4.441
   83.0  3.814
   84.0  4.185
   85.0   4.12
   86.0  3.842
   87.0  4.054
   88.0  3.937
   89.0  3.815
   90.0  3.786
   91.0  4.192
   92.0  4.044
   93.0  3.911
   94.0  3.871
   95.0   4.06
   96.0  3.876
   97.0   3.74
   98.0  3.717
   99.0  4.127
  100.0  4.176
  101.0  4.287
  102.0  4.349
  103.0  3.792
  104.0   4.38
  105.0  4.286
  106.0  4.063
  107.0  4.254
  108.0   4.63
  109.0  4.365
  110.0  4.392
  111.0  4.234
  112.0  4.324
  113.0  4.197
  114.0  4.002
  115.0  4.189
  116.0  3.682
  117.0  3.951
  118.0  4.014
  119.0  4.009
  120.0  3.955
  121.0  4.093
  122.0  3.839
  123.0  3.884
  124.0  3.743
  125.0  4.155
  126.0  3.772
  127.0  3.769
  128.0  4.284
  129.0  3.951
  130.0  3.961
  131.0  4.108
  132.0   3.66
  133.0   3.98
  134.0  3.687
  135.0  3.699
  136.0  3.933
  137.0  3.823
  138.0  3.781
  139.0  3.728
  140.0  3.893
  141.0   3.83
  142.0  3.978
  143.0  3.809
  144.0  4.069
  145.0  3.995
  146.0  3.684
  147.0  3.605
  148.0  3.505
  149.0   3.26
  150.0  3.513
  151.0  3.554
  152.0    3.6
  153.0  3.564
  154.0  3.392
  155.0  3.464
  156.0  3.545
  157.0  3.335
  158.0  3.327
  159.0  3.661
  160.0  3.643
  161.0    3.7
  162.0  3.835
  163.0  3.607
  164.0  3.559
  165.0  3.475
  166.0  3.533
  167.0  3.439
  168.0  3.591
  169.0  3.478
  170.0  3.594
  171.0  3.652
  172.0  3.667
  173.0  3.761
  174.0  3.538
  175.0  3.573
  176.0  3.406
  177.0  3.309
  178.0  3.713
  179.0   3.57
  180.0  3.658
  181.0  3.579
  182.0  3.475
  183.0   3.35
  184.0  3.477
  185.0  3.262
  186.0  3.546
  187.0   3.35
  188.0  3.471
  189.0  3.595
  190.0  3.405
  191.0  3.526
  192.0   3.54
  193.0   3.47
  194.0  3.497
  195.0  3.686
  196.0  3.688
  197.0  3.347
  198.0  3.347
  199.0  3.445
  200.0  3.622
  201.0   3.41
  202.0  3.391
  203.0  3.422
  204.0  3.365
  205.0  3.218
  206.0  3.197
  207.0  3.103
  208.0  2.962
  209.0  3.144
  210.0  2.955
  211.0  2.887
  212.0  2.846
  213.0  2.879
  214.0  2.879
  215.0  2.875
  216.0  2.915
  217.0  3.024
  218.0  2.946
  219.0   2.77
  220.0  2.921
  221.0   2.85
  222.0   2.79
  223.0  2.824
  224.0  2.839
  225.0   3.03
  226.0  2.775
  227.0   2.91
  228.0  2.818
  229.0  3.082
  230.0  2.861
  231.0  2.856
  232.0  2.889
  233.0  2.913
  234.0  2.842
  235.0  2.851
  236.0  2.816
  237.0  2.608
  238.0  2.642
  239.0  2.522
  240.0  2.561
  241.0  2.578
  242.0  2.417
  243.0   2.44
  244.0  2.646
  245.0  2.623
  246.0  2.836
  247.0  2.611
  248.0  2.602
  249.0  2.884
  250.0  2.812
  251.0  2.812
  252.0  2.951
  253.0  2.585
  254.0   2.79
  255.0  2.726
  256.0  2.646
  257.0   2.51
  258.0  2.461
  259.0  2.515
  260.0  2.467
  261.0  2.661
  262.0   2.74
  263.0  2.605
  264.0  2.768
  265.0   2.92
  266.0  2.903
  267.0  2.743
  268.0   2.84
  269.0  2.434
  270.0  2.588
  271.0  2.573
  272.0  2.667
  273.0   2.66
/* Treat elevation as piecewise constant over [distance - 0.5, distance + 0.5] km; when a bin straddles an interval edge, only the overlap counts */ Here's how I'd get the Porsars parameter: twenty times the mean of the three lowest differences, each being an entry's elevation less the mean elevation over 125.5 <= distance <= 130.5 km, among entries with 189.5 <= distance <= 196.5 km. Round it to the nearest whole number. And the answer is -10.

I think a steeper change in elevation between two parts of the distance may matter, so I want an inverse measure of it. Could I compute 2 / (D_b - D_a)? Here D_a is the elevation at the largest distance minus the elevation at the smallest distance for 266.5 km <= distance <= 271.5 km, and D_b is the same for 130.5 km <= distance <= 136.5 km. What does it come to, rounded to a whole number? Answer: -400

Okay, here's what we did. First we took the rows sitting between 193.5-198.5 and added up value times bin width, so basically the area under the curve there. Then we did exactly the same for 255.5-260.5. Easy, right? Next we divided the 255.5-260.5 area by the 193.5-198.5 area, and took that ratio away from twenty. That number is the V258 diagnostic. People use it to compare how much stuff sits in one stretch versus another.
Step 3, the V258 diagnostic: 19.3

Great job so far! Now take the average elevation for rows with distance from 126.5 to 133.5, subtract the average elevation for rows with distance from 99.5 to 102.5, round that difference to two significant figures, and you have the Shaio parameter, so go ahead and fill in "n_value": -0.31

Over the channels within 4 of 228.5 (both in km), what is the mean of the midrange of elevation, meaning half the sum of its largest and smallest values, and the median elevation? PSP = 2.90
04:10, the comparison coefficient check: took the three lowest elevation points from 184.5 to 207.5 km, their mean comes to 3.17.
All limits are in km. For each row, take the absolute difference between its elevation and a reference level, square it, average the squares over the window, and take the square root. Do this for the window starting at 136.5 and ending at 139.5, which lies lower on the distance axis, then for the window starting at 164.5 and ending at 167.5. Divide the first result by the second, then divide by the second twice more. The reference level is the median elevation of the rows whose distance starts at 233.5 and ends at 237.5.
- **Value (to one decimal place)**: 3.4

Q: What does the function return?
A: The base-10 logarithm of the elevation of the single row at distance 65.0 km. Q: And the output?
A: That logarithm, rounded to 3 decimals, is 0.631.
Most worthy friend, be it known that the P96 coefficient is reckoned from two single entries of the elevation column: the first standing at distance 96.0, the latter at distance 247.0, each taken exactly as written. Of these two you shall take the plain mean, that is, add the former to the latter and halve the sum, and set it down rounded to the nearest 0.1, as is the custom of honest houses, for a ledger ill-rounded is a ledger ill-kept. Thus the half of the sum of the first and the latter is 3.2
